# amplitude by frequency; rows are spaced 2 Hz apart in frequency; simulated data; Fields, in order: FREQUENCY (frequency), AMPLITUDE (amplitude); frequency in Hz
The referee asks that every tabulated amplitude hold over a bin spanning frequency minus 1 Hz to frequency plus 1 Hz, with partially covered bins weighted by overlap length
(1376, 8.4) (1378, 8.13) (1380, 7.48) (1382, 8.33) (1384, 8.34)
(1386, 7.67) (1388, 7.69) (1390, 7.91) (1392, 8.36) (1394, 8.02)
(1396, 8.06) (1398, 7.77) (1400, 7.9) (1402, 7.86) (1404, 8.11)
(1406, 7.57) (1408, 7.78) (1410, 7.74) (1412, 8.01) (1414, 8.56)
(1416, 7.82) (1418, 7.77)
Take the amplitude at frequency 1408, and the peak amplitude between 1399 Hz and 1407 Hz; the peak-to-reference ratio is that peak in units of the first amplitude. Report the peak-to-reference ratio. 1.04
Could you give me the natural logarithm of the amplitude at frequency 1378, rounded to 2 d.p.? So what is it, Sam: 2.10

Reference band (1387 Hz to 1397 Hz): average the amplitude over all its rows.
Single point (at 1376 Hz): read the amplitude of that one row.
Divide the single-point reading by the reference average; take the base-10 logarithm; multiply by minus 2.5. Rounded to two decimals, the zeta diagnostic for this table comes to -0.05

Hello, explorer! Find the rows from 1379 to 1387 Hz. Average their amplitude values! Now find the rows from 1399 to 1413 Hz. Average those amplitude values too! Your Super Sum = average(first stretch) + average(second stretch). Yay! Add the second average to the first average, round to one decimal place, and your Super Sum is 15.8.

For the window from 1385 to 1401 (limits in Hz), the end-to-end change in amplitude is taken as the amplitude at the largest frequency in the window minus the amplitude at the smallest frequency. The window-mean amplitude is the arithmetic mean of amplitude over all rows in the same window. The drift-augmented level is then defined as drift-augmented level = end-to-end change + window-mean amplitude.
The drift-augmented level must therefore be 8.2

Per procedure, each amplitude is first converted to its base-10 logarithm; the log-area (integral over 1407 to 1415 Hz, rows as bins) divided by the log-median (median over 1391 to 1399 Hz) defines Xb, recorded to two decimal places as 7.99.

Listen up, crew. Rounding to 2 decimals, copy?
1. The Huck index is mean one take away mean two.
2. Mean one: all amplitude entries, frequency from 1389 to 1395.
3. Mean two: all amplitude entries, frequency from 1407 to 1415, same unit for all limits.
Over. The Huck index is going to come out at 0.07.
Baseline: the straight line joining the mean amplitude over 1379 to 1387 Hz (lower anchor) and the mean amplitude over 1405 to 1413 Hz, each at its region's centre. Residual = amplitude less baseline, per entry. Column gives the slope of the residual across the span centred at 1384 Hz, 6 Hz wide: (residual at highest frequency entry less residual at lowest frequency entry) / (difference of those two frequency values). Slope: -0.16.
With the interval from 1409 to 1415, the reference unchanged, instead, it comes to 0.21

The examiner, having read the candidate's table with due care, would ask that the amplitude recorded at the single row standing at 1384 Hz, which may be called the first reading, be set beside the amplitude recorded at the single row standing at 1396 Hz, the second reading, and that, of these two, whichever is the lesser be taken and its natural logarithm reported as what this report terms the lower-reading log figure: 2.09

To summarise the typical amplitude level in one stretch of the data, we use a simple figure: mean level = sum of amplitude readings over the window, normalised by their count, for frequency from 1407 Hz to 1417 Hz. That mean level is 7.98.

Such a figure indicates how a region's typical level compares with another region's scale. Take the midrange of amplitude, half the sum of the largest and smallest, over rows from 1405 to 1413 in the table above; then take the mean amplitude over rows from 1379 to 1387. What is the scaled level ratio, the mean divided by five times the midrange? 0.204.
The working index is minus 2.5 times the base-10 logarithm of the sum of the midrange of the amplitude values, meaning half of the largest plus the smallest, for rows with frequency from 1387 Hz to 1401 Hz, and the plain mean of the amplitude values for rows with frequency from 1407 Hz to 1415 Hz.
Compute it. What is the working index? -3.014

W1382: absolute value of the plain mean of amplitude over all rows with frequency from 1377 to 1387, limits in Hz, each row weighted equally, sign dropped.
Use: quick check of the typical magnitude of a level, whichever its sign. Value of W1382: 7.99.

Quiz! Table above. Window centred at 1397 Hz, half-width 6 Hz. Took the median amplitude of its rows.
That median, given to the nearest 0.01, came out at 7.96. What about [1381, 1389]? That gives 8.01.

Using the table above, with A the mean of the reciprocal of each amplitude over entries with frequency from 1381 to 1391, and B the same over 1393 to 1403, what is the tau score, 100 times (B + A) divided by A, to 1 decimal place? 200.7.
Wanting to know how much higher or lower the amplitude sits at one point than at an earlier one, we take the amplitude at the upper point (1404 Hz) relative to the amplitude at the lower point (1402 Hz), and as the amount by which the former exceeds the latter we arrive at 0.25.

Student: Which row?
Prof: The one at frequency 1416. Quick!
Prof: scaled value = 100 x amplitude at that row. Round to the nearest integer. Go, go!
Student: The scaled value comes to 782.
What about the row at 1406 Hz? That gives 757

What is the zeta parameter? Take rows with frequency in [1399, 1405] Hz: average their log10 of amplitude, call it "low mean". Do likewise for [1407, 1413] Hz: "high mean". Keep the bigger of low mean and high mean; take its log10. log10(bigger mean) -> -0.0454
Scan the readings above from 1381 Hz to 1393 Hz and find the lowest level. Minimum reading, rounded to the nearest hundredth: 7.67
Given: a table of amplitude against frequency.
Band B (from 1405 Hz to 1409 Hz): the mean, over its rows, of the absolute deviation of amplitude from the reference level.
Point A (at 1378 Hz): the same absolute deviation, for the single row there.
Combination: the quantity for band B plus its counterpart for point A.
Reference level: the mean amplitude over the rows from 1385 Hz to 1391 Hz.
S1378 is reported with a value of 0.48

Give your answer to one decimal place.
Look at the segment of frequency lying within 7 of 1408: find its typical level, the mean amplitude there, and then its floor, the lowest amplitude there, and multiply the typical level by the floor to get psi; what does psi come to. 60.2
